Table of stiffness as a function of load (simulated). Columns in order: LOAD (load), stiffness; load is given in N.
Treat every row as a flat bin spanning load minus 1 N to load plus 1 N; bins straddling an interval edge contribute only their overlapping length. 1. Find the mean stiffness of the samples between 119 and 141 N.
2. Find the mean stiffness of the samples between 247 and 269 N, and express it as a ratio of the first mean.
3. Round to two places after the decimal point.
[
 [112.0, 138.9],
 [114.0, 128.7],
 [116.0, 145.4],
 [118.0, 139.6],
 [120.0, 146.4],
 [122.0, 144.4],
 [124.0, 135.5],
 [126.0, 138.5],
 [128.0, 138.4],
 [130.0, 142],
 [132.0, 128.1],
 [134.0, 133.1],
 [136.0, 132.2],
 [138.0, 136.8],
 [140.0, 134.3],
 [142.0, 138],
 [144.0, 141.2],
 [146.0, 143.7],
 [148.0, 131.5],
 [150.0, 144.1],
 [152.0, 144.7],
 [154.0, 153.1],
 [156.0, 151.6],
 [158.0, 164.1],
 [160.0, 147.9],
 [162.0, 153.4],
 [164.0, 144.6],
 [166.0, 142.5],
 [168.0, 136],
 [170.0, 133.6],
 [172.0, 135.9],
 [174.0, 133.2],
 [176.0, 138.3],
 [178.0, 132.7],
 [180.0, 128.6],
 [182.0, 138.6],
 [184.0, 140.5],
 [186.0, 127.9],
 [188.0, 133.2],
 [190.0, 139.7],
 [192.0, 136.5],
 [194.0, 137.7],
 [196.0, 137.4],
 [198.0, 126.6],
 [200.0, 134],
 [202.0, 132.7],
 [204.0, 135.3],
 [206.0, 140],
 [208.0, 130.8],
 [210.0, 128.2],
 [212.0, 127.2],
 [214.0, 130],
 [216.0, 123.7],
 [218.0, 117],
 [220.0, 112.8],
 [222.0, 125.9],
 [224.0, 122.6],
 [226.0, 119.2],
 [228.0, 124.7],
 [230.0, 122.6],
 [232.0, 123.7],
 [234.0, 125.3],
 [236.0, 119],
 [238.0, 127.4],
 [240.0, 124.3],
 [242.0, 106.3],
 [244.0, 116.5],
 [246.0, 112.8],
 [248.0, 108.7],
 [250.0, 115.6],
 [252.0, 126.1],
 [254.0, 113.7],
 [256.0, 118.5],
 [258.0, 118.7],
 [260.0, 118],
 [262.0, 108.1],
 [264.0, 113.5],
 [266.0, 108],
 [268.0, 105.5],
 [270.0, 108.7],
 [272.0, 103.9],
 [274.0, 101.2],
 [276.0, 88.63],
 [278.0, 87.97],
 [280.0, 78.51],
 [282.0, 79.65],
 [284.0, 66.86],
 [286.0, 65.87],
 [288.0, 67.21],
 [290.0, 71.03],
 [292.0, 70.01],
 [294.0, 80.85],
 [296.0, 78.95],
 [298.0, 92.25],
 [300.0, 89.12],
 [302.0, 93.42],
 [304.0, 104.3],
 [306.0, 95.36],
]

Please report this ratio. 0.83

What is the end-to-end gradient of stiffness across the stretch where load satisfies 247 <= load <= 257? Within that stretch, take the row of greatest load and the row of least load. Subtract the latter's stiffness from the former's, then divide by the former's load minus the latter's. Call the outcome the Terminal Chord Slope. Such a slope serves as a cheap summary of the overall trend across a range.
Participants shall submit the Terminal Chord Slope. 1.2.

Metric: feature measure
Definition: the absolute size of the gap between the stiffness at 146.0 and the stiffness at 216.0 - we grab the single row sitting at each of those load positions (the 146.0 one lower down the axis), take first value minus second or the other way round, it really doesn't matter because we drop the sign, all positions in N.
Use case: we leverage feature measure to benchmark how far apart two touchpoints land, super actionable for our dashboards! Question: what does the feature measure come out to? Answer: 20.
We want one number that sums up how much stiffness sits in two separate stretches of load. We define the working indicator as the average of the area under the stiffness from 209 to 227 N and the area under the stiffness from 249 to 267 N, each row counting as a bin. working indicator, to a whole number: 2147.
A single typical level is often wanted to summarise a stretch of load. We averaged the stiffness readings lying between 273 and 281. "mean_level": 89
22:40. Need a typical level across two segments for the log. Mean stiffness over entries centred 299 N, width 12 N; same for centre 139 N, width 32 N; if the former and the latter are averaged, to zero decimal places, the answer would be 114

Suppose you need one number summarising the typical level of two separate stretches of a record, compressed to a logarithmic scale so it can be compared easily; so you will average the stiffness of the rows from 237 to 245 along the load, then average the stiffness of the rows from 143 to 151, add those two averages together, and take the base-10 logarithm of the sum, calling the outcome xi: 2.41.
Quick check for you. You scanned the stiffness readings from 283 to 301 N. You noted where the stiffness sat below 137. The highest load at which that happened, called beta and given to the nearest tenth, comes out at 300.0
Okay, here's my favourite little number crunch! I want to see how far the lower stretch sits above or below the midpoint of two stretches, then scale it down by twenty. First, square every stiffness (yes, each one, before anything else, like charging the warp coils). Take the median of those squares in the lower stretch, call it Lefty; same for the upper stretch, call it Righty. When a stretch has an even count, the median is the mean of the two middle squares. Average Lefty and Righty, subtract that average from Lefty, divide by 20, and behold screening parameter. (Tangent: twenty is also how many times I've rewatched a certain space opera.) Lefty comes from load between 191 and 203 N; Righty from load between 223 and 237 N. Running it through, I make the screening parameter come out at 82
